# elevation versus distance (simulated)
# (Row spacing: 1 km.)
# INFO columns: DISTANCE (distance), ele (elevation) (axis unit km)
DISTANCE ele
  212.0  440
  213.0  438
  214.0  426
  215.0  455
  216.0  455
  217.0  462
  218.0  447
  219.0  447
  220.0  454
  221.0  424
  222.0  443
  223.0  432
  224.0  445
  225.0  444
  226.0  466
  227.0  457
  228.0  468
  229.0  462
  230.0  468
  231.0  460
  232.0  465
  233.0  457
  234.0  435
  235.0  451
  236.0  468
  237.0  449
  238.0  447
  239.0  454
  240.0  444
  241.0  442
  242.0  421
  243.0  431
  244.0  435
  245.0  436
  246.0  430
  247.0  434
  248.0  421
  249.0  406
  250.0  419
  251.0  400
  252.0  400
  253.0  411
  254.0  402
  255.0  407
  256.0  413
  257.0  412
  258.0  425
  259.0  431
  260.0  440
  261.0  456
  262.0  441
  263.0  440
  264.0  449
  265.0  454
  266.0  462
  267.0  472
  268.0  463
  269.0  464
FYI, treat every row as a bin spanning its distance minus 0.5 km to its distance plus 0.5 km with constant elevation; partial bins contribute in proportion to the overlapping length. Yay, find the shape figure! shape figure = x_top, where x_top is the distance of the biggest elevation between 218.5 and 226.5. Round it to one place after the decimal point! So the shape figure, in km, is 226.0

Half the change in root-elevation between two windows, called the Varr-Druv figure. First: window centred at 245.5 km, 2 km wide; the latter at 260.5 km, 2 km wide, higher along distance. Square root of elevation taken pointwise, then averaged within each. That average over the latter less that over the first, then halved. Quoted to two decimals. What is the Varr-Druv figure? 0.18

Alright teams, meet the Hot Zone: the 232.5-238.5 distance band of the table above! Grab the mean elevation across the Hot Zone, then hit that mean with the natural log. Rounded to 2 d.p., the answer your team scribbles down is 6.11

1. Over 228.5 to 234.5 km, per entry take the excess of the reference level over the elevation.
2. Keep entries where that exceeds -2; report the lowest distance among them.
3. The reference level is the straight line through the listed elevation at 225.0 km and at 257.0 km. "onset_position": 234.0 km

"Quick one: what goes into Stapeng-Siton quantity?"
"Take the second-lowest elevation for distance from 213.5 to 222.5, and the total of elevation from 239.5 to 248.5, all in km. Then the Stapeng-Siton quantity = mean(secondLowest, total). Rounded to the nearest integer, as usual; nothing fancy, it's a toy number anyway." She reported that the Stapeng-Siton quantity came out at 2160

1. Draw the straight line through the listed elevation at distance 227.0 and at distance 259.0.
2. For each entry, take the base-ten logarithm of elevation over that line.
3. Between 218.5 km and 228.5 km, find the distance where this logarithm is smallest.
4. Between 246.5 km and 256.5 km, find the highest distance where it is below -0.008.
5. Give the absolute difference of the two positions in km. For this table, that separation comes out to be 35 km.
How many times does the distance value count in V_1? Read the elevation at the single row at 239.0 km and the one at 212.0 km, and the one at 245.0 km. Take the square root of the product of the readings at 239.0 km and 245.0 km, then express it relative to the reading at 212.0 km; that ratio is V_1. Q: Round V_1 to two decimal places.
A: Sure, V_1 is 1.01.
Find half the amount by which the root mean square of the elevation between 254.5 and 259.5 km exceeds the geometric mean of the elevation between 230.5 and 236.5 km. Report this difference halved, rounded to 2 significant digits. -19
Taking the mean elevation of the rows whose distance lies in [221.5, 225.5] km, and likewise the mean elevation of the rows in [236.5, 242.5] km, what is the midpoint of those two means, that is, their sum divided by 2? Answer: 442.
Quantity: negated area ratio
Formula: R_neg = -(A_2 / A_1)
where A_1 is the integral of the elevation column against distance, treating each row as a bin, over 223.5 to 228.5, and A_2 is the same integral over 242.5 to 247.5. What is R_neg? -0.95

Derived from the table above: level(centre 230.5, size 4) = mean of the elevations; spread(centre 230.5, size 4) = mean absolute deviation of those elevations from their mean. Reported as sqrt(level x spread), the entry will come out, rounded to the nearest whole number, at 36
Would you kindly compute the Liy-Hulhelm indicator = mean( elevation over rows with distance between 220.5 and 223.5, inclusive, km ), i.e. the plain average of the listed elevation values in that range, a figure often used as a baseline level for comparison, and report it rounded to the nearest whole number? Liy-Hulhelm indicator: 433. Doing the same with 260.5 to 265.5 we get 448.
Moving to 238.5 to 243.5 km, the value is 438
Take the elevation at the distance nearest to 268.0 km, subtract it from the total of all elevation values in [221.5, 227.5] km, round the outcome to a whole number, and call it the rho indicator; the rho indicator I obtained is 2224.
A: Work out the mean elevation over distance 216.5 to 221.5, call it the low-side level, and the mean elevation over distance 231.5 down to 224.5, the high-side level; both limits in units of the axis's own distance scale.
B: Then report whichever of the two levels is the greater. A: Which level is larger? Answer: 461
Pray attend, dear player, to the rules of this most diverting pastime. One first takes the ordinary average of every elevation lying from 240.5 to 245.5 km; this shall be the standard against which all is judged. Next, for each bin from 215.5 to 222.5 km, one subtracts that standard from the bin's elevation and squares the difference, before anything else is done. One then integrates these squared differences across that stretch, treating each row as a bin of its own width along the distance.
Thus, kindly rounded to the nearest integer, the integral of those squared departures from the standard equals 2339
